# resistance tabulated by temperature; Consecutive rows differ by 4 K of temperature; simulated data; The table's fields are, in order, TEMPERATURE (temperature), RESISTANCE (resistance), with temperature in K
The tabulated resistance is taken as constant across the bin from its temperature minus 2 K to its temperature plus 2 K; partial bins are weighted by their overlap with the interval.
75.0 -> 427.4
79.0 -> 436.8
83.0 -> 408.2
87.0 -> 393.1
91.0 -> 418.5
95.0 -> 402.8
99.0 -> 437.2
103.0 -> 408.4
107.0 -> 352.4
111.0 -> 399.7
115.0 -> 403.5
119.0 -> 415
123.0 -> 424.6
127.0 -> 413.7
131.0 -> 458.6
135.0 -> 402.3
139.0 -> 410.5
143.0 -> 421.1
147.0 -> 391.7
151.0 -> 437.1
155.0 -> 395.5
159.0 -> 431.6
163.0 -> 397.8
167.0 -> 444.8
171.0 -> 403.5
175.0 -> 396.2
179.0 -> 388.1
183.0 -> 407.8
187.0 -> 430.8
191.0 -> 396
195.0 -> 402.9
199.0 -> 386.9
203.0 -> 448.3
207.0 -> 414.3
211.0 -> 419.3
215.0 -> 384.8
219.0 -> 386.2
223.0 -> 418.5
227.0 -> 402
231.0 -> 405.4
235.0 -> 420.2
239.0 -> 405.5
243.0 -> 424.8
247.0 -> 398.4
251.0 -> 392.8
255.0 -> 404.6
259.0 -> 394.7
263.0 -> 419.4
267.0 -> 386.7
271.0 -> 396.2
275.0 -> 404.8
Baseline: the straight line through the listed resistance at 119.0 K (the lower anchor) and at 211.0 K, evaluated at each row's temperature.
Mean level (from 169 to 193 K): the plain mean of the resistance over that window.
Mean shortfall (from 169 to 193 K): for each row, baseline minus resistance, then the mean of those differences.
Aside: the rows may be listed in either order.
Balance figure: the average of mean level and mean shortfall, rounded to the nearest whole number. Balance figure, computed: 209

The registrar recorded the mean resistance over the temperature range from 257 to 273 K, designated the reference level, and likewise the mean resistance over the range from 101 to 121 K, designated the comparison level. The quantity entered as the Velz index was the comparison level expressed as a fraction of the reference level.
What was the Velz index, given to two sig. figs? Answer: 0.99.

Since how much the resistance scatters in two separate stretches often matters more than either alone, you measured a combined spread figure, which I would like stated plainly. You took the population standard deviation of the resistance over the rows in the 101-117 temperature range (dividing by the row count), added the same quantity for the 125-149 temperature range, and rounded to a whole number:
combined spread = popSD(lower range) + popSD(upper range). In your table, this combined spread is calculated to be 44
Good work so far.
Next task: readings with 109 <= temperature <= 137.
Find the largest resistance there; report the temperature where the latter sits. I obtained 131.0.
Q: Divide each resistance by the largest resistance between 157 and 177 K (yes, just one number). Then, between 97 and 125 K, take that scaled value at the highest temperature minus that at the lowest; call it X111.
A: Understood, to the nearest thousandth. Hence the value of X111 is -0.028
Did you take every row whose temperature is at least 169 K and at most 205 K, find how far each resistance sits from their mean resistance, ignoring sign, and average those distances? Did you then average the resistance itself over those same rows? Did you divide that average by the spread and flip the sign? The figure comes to -27.4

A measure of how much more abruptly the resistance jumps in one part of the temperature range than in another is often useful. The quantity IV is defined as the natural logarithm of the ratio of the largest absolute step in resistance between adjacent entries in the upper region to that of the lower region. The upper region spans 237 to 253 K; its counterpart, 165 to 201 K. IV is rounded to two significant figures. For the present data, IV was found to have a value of -0.45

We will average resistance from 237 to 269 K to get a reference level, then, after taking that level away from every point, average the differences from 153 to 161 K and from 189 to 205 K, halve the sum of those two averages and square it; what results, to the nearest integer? 59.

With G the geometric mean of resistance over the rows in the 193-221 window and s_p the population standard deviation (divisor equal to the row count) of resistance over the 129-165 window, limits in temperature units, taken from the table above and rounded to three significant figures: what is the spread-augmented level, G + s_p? 427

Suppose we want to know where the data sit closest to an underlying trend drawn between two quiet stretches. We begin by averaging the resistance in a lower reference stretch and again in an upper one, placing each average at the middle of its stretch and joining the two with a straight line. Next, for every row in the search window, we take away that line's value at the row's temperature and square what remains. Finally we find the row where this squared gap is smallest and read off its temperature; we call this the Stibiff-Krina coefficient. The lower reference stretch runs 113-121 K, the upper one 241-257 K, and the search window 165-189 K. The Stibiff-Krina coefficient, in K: 183.0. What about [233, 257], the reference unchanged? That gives 239.0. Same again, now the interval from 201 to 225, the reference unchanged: 207.0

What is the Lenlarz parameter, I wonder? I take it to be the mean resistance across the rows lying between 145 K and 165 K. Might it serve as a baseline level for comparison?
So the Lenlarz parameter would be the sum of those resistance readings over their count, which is 411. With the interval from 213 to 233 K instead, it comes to 399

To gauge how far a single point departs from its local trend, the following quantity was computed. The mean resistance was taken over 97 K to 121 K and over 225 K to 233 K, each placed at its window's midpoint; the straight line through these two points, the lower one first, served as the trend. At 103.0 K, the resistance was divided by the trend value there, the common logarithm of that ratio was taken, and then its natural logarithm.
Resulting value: -5.1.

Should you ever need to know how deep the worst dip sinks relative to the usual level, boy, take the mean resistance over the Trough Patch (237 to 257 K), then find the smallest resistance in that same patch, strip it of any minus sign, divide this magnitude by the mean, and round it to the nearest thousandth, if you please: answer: 0.969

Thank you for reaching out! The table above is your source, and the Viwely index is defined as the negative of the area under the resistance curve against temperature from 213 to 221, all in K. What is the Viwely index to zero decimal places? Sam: -3084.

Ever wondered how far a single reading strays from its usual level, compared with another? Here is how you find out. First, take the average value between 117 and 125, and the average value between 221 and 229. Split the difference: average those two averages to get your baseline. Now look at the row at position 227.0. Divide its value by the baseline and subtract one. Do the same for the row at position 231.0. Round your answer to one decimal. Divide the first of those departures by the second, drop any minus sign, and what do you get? 1.4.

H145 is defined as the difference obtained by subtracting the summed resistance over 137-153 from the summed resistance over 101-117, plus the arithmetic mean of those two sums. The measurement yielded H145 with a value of 1516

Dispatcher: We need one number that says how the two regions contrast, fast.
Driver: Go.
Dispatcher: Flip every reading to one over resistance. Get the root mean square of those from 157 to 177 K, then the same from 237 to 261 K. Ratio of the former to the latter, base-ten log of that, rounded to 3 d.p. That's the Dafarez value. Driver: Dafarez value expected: -0.011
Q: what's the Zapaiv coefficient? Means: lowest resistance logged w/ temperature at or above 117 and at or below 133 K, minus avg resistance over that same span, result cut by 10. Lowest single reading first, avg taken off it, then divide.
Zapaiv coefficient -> -1.43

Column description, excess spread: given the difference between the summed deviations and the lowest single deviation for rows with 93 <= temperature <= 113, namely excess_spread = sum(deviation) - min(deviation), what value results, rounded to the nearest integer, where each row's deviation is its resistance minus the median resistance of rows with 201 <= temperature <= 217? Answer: -19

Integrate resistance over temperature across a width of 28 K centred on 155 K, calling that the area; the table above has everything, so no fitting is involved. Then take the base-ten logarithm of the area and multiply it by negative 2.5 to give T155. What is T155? -10.2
